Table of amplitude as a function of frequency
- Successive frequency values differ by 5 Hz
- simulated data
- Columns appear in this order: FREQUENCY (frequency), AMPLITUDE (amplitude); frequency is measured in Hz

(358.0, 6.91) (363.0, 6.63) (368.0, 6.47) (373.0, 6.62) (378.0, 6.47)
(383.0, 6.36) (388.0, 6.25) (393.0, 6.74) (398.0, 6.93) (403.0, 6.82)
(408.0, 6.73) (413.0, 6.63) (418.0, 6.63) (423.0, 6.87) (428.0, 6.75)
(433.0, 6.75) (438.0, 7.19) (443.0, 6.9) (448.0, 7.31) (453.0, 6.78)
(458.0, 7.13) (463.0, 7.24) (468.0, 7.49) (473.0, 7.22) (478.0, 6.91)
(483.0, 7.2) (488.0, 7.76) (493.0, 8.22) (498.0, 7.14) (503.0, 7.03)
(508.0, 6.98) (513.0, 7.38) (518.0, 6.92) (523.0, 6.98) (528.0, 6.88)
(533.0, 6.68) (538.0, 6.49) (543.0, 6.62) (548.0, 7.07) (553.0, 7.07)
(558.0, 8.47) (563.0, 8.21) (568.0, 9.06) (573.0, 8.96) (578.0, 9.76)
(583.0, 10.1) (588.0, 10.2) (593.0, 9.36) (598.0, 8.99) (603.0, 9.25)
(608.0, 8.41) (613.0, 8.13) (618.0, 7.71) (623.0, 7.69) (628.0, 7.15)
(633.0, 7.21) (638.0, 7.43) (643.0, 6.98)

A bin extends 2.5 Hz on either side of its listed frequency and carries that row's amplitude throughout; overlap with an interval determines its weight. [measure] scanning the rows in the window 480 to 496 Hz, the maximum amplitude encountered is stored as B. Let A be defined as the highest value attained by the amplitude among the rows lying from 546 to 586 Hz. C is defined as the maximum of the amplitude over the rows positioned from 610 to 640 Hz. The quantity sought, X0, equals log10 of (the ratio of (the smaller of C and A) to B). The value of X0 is 0.00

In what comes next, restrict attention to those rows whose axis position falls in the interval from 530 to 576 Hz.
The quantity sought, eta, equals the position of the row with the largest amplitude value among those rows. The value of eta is 568.0 Hz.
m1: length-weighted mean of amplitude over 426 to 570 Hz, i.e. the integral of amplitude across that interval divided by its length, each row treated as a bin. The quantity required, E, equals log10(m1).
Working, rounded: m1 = 7.2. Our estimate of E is 0.86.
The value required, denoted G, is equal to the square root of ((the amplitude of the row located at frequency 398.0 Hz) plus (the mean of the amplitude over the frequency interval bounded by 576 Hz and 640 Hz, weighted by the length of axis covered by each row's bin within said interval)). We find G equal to 3.94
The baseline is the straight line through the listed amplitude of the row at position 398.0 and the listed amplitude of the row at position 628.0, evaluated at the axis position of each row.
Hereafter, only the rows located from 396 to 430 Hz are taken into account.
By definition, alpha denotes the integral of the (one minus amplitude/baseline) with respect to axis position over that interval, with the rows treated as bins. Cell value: 0.9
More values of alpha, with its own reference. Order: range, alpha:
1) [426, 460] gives 0.0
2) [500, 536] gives 0.4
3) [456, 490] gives -1.3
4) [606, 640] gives -2.5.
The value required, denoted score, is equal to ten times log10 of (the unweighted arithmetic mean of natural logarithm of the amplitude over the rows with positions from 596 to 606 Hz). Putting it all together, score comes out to 3.44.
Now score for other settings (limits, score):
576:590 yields 3.63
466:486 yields 2.95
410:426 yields 2.80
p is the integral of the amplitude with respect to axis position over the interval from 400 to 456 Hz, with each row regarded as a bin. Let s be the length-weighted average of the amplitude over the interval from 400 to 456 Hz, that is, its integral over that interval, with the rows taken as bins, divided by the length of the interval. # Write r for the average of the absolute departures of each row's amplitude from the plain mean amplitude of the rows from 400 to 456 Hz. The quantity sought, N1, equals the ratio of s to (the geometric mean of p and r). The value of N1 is 0.9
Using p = 384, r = 0.16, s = 6.9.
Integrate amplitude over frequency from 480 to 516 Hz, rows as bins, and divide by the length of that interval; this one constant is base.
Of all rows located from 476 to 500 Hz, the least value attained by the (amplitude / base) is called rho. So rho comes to 0.94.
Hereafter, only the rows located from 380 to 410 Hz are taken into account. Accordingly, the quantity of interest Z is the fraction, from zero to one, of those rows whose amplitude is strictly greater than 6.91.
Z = 0.2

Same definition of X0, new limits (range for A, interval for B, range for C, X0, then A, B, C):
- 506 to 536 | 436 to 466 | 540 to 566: 0.00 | 7.38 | 7.31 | 8.47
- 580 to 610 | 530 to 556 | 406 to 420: -0.02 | 10.2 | 7.07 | 6.73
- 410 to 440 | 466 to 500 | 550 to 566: -0.06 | 7.19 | 8.22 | 8.47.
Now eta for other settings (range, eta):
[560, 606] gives 588.0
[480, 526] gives 493.0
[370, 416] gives 398.0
